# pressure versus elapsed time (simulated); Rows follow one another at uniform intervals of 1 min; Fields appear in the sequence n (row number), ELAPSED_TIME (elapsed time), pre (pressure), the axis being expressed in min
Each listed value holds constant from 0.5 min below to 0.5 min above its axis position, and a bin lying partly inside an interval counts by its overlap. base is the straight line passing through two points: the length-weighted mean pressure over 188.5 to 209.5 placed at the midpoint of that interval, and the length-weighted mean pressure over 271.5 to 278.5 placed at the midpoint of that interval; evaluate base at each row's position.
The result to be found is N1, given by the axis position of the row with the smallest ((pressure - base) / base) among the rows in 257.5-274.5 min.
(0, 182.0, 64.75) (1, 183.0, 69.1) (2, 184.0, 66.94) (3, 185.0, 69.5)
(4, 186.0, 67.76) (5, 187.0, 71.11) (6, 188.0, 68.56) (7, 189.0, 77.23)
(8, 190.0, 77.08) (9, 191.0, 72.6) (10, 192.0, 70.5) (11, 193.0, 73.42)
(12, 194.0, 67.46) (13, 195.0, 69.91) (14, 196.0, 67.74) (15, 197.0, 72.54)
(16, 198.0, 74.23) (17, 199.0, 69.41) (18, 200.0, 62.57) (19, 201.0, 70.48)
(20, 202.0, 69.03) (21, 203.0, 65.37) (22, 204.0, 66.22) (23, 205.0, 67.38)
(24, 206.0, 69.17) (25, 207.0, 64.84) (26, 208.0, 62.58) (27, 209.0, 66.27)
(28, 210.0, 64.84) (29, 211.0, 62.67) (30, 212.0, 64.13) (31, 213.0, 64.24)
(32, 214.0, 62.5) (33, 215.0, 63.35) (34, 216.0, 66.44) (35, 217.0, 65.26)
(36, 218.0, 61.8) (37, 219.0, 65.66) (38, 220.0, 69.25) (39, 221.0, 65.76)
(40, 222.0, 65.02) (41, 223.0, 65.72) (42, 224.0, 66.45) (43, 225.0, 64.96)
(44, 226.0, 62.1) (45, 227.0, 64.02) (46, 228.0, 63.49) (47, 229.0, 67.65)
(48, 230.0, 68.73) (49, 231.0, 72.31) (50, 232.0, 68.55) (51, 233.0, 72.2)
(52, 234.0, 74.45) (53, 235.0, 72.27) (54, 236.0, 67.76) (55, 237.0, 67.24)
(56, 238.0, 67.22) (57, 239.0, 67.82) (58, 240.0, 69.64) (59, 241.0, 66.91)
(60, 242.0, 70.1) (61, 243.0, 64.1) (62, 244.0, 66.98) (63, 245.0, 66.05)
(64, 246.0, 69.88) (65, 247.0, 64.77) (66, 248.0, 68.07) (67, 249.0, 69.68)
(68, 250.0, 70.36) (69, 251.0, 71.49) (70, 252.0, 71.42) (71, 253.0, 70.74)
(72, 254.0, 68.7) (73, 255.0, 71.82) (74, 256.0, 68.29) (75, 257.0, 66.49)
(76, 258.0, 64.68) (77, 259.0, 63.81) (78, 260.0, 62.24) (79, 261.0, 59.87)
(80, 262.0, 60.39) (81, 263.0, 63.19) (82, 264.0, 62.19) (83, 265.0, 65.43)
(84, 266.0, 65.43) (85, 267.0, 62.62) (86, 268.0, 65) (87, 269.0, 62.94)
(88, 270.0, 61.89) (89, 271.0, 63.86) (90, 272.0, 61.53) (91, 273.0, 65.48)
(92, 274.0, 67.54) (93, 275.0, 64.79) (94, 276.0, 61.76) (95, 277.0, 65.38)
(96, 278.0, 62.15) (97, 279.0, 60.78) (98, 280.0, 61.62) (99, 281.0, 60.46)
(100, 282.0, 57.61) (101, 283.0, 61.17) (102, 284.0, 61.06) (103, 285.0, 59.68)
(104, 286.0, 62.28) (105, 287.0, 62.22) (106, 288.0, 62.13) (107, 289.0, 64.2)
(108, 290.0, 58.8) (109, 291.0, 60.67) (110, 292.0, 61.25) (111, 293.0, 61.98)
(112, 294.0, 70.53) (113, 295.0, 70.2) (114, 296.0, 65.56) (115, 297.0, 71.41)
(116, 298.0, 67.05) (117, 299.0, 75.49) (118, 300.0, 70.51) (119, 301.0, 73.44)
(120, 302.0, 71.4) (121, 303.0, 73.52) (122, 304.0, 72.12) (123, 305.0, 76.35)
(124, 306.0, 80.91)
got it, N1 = 261.0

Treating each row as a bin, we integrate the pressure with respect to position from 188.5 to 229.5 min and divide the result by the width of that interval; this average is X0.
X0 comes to 67.1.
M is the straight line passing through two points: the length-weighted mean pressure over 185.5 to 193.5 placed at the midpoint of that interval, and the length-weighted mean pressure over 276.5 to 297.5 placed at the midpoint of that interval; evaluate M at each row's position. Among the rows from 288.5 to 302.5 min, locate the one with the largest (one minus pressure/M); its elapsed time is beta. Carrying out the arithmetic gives 290.0 min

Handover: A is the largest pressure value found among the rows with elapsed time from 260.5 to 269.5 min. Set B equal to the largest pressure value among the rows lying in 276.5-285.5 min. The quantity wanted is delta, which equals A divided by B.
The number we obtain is 1.00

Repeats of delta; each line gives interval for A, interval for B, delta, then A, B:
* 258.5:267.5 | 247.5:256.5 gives 0.91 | 65.43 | 71.82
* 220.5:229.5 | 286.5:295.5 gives 0.96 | 67.65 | 70.53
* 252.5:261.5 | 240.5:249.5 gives 1.02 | 71.82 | 70.1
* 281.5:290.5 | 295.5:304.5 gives 0.85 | 64.2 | 75.49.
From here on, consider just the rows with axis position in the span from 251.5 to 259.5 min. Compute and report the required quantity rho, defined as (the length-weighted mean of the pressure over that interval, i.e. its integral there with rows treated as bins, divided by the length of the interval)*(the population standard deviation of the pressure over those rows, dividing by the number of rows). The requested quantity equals 194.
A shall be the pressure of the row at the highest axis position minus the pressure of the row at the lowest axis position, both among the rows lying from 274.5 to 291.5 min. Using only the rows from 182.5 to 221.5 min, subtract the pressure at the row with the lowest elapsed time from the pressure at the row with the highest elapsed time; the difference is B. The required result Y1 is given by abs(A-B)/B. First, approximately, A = -4.1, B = -3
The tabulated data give -0.2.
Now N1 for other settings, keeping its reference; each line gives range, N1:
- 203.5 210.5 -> 208.0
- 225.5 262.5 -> 261.0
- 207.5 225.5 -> 218.0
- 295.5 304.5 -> 296.0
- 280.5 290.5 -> 282.0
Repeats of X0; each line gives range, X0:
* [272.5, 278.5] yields 64.5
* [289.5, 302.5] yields 67.6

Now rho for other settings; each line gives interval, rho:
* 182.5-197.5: 223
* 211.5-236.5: 224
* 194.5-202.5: 225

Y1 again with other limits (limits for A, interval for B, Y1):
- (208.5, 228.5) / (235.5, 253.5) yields 1.9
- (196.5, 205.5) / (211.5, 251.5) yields 1.7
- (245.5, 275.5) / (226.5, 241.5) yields 2.8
